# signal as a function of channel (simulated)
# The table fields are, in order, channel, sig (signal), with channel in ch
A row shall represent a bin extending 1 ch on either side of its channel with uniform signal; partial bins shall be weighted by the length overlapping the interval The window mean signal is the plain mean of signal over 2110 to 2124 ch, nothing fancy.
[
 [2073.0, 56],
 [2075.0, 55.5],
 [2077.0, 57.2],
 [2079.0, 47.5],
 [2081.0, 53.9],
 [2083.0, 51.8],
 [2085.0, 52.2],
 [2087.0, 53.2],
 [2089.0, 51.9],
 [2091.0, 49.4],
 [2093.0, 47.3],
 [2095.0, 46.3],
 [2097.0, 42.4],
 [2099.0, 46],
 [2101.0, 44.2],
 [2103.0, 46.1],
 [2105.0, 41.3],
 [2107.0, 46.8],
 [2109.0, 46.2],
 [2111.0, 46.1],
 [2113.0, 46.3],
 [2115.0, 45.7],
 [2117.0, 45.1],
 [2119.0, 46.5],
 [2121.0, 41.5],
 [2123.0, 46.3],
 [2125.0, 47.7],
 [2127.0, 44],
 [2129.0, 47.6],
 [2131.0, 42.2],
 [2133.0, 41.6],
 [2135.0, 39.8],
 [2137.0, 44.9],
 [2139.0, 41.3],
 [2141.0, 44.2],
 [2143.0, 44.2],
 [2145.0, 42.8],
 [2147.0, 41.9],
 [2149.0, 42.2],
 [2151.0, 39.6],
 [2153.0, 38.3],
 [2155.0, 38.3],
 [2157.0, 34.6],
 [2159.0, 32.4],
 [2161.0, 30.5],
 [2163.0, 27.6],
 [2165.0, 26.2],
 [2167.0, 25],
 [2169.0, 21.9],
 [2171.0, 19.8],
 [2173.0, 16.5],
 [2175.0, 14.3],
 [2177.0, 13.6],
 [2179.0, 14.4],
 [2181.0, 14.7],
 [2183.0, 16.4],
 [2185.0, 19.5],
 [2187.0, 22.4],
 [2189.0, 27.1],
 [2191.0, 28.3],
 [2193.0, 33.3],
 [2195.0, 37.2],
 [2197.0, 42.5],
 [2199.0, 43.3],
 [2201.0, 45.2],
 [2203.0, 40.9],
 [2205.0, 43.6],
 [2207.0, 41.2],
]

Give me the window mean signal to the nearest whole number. 45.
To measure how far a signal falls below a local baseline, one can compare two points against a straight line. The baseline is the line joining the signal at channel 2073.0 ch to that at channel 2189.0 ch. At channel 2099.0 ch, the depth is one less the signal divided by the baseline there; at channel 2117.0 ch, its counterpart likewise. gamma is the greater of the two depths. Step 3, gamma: 0.071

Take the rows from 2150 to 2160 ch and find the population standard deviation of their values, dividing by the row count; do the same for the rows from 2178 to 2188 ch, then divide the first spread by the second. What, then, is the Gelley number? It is 0.88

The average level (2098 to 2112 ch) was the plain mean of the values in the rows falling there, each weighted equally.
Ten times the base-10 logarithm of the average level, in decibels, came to 16.6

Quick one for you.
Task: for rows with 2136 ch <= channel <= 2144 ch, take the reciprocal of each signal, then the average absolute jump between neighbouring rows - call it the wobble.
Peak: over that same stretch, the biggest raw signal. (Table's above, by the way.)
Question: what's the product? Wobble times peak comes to 0.05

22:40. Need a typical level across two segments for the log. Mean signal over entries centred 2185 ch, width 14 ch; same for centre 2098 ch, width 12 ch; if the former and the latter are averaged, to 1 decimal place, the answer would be 32.9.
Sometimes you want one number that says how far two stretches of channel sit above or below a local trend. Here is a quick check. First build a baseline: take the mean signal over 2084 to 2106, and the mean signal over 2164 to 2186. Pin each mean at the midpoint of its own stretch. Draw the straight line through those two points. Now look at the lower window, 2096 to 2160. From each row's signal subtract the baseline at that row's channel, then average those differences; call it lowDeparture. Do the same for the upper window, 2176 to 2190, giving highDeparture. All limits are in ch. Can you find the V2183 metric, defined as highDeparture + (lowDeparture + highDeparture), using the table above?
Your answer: 13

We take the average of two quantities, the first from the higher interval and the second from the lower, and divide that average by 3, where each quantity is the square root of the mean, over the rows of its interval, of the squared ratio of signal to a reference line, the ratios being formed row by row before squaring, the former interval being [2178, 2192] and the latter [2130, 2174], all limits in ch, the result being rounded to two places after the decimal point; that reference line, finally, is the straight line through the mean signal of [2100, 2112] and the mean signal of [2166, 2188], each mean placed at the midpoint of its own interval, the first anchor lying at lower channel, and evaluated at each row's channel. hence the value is 0.46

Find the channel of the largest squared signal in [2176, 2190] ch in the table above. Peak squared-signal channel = 2189.0 ch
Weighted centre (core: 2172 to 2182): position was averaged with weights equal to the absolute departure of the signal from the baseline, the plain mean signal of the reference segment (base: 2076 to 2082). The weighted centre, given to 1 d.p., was 2177.0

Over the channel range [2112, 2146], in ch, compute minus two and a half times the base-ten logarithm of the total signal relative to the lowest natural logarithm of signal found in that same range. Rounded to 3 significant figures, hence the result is -5.77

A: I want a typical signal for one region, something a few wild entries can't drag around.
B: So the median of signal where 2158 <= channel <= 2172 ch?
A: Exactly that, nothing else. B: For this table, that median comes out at 26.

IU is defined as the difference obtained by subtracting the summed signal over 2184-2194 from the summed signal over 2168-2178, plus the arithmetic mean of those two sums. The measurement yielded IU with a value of 64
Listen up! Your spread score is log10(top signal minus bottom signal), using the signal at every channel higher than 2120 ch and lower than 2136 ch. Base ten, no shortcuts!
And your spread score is 0.90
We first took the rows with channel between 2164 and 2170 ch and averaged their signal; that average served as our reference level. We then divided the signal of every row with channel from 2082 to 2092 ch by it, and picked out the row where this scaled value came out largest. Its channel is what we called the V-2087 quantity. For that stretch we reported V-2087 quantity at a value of 2087.0 ch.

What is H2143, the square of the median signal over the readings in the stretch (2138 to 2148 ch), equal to 1832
